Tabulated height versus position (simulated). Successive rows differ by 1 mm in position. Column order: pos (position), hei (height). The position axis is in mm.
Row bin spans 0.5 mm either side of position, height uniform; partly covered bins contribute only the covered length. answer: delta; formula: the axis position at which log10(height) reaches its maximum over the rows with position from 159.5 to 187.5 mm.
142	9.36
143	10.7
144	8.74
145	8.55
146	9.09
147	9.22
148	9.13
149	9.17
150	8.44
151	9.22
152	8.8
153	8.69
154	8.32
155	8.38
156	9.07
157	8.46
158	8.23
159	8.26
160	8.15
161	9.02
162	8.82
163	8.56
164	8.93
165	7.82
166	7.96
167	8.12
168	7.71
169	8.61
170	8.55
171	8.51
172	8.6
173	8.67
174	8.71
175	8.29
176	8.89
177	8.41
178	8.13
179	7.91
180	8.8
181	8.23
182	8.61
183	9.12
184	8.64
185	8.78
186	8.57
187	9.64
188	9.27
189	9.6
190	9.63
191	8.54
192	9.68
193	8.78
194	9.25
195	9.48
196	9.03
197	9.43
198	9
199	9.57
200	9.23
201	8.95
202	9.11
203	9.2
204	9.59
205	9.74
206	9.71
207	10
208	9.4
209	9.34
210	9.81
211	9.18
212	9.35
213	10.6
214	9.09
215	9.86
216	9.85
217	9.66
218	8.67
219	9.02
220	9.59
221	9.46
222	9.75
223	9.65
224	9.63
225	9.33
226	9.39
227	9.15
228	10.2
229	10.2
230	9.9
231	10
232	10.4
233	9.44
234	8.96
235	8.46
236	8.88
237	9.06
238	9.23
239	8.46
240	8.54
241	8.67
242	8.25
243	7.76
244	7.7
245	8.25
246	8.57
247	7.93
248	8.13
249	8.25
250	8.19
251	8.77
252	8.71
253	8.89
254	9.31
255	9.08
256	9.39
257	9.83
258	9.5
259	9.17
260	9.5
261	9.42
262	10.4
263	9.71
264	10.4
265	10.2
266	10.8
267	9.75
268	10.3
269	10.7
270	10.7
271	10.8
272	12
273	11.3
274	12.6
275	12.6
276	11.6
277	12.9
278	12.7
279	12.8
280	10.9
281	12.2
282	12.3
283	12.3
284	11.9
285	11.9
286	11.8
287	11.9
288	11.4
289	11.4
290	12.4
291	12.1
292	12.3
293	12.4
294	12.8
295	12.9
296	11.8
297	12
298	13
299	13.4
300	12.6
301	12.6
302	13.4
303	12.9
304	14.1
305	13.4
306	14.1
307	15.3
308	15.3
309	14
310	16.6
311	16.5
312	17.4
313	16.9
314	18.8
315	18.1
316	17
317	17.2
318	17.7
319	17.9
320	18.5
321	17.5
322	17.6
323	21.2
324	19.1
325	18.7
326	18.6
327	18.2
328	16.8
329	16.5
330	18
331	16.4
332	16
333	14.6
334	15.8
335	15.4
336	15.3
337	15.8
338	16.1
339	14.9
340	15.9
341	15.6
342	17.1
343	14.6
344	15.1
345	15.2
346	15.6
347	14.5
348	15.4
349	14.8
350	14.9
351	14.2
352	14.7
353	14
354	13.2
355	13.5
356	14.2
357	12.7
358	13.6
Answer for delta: 187 mm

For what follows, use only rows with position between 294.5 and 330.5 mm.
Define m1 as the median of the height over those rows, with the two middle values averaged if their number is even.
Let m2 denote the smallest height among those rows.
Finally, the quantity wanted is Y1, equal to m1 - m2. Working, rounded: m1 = 17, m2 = 11.8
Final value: 4.90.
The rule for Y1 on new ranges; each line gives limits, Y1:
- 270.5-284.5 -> 1.45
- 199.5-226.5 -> 0.79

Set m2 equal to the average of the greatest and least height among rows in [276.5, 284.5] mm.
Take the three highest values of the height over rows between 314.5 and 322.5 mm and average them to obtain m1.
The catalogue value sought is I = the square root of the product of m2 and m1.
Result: 14.7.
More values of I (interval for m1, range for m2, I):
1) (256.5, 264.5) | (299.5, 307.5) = 11.9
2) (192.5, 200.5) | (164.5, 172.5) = 8.8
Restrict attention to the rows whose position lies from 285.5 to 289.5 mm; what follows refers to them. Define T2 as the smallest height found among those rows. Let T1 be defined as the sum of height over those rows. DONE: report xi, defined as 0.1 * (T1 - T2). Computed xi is 3.5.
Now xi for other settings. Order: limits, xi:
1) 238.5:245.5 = 5.0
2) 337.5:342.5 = 6.5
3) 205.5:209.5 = 2.9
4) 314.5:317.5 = 3.5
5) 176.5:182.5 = 4.2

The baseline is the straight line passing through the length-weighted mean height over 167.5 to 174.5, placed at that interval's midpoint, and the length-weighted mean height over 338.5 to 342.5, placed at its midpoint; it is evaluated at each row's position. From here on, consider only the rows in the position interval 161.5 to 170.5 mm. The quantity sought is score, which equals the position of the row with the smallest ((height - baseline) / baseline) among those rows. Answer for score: 168 mm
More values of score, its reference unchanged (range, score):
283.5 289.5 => 289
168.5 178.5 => 178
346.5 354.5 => 354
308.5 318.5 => 309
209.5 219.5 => 218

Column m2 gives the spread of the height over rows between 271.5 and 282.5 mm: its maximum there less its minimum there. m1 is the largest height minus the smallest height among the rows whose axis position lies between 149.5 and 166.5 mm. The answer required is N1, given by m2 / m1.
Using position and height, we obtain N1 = 1.4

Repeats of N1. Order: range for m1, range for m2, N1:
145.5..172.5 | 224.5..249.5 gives 1.8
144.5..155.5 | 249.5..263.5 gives 2.5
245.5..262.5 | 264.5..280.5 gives 1.3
